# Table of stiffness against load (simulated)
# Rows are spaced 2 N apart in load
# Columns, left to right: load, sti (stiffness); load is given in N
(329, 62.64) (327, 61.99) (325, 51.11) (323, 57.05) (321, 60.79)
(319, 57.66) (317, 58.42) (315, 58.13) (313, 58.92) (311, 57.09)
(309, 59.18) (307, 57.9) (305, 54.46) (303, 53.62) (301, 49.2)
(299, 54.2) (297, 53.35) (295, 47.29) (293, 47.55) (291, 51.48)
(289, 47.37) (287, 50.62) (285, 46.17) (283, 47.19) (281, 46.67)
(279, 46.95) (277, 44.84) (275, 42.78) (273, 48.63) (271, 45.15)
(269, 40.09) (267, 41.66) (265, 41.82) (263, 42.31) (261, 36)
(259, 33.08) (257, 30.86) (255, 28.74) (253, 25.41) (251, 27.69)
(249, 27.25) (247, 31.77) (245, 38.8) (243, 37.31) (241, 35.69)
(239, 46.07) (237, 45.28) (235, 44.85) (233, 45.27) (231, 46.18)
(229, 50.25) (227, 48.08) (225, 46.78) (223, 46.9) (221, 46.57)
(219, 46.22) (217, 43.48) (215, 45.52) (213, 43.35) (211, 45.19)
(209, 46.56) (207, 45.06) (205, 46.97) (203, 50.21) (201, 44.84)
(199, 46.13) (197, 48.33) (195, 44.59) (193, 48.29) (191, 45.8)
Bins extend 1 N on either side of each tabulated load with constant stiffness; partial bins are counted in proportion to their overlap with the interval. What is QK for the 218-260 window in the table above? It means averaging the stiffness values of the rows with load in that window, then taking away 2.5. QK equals 37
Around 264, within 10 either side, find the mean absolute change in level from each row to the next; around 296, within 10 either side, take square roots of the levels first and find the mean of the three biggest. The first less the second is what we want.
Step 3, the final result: -4.7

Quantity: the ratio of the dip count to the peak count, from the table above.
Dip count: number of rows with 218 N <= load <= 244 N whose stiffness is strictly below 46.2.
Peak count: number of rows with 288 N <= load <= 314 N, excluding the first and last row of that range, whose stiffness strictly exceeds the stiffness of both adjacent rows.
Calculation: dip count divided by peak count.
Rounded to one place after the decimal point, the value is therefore 2.3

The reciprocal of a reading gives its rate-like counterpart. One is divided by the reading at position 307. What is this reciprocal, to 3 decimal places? 0.017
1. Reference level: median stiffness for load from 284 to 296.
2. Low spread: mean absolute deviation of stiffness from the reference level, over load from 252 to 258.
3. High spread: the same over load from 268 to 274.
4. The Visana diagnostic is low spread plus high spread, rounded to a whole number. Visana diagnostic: 23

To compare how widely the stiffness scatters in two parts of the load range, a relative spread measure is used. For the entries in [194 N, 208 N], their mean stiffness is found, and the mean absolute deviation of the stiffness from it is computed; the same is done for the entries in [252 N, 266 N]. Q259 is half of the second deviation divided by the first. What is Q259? 1.6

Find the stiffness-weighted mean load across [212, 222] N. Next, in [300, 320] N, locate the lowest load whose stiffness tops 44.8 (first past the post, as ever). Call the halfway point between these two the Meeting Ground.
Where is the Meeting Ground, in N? 259.0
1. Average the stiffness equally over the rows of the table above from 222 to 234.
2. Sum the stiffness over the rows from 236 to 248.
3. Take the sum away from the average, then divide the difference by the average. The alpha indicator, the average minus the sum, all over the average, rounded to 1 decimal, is -4.0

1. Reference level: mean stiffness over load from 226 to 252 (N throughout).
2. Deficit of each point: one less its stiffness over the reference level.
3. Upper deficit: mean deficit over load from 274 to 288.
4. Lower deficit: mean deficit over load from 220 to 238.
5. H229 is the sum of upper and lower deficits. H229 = -0.31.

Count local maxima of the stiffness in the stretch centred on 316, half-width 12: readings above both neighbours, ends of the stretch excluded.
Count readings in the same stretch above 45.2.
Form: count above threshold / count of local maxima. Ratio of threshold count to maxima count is 3.0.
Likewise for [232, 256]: 1.0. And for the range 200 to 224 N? 2.3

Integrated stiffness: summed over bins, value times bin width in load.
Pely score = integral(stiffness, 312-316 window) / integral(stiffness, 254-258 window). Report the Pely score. 1.96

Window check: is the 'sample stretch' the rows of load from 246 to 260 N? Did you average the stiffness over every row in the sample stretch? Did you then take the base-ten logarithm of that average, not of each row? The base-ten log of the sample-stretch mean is 1.47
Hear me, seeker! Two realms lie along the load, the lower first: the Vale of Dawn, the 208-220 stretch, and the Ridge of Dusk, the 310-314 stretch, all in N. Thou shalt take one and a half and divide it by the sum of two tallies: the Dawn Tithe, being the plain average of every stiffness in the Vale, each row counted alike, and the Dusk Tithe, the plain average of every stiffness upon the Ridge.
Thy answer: 0.0146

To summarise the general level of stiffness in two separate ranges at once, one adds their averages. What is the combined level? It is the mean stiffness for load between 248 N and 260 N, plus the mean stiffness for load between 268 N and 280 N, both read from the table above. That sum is 74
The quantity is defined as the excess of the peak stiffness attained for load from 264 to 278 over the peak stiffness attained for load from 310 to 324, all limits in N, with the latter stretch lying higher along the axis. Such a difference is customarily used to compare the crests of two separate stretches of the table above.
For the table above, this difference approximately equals -12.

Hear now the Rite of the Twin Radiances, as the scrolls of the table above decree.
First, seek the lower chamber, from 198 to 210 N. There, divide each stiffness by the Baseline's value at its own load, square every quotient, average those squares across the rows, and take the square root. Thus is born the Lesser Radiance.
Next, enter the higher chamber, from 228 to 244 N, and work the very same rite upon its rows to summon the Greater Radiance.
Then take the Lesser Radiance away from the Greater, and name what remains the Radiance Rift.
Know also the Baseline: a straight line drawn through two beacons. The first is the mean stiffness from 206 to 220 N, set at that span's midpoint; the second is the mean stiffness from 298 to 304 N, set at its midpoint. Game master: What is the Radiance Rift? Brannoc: -0.11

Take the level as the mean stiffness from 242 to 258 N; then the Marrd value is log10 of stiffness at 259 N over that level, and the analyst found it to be 0.029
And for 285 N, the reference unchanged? 0.173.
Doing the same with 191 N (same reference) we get 0.170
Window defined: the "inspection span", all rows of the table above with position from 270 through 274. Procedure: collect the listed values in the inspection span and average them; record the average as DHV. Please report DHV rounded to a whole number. 47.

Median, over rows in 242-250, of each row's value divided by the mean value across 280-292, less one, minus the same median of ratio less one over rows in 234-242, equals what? -0.22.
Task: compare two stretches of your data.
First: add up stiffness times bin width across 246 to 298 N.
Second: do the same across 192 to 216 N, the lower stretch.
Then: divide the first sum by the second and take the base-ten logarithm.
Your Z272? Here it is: 0.29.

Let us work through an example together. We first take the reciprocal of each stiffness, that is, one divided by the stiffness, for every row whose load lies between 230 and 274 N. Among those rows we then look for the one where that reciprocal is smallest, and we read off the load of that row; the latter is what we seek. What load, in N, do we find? 273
